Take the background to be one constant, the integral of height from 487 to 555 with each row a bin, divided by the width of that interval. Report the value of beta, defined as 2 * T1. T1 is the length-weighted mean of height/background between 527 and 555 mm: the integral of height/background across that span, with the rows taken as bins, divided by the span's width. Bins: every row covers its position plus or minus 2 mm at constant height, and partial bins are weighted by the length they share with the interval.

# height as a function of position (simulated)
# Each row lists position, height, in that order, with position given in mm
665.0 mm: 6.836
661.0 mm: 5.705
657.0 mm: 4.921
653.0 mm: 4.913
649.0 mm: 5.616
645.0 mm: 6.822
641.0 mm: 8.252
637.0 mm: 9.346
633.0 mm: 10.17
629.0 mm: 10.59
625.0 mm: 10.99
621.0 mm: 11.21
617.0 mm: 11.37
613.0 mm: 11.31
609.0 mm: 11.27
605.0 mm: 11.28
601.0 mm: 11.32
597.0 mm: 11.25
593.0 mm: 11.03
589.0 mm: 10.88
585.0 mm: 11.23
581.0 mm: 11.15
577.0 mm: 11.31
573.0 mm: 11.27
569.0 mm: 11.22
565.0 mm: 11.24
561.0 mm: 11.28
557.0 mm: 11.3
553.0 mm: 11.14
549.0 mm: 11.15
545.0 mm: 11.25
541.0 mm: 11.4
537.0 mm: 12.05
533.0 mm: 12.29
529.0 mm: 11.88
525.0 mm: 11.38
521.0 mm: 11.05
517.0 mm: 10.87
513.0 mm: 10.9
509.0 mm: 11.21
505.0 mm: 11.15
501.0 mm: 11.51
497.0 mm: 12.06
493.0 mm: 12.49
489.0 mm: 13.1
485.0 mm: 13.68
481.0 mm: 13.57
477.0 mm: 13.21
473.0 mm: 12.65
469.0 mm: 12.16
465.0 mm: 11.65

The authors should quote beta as 2.002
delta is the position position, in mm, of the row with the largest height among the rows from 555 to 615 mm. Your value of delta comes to 601.0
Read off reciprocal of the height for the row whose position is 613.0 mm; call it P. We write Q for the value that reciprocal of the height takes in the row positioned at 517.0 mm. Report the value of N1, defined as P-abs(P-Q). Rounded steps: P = 0.0884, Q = 0.0920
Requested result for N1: 0.0848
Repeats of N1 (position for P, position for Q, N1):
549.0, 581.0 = 0.0897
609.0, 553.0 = 0.0877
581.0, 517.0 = 0.0874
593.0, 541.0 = 0.0877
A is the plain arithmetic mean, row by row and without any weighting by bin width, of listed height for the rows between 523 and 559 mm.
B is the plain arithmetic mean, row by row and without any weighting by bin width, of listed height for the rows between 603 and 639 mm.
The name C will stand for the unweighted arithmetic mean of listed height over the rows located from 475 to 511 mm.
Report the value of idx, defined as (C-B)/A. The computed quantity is 0.14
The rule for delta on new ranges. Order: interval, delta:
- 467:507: 485.0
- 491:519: 493.0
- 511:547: 533.0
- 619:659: 621.0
